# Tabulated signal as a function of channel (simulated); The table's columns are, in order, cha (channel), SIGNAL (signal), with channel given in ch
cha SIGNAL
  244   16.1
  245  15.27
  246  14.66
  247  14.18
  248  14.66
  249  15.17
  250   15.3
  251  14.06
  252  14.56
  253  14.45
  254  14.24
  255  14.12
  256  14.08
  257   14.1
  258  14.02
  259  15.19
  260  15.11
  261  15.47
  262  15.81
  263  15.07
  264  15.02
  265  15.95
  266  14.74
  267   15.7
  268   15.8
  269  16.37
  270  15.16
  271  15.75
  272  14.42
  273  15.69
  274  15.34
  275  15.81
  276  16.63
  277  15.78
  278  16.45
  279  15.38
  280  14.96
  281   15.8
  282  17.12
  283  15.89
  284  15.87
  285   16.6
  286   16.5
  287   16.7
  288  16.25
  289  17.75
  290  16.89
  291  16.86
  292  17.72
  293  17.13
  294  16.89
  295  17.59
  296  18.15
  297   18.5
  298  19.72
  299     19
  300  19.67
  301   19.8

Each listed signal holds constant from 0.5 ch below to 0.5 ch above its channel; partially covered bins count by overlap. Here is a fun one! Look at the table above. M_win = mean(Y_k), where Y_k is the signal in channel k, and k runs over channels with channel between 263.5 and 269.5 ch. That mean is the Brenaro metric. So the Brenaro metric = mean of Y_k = 15.6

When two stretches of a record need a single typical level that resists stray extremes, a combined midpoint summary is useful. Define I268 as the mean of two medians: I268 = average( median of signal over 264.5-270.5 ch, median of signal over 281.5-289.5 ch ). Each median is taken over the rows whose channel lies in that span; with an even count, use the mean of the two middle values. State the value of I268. 16.15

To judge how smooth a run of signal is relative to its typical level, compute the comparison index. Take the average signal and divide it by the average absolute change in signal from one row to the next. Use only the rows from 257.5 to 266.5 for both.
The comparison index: 25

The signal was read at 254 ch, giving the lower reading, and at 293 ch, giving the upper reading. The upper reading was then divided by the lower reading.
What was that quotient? 1.20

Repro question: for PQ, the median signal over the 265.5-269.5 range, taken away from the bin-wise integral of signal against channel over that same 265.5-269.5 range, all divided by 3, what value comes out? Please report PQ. 15.6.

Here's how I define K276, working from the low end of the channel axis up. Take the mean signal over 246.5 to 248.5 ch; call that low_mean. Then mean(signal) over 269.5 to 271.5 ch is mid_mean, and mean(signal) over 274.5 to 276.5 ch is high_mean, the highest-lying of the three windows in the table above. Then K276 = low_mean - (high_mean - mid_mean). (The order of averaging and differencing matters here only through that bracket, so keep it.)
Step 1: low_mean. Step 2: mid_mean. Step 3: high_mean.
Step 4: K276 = 13.7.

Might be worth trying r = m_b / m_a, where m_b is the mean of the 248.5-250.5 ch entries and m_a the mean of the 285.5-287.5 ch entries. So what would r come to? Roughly 0.918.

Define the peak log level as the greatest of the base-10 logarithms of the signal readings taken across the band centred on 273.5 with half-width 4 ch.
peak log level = 1.22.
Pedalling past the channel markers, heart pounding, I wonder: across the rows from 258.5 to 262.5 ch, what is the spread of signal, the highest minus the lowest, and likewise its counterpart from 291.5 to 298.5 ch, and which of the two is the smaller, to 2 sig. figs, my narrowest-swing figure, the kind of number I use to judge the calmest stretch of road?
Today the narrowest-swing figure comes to 0.70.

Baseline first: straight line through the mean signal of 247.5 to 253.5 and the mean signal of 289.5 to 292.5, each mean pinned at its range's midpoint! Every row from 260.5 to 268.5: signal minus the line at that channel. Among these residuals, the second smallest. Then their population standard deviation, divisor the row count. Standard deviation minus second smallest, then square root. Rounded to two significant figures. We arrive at 0.96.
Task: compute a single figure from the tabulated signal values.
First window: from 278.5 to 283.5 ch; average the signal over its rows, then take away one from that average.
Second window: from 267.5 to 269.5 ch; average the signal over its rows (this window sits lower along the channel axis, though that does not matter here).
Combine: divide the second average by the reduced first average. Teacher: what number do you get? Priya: 1.08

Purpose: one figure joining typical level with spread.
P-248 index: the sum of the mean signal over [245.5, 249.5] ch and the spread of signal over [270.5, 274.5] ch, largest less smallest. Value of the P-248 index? 16.0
